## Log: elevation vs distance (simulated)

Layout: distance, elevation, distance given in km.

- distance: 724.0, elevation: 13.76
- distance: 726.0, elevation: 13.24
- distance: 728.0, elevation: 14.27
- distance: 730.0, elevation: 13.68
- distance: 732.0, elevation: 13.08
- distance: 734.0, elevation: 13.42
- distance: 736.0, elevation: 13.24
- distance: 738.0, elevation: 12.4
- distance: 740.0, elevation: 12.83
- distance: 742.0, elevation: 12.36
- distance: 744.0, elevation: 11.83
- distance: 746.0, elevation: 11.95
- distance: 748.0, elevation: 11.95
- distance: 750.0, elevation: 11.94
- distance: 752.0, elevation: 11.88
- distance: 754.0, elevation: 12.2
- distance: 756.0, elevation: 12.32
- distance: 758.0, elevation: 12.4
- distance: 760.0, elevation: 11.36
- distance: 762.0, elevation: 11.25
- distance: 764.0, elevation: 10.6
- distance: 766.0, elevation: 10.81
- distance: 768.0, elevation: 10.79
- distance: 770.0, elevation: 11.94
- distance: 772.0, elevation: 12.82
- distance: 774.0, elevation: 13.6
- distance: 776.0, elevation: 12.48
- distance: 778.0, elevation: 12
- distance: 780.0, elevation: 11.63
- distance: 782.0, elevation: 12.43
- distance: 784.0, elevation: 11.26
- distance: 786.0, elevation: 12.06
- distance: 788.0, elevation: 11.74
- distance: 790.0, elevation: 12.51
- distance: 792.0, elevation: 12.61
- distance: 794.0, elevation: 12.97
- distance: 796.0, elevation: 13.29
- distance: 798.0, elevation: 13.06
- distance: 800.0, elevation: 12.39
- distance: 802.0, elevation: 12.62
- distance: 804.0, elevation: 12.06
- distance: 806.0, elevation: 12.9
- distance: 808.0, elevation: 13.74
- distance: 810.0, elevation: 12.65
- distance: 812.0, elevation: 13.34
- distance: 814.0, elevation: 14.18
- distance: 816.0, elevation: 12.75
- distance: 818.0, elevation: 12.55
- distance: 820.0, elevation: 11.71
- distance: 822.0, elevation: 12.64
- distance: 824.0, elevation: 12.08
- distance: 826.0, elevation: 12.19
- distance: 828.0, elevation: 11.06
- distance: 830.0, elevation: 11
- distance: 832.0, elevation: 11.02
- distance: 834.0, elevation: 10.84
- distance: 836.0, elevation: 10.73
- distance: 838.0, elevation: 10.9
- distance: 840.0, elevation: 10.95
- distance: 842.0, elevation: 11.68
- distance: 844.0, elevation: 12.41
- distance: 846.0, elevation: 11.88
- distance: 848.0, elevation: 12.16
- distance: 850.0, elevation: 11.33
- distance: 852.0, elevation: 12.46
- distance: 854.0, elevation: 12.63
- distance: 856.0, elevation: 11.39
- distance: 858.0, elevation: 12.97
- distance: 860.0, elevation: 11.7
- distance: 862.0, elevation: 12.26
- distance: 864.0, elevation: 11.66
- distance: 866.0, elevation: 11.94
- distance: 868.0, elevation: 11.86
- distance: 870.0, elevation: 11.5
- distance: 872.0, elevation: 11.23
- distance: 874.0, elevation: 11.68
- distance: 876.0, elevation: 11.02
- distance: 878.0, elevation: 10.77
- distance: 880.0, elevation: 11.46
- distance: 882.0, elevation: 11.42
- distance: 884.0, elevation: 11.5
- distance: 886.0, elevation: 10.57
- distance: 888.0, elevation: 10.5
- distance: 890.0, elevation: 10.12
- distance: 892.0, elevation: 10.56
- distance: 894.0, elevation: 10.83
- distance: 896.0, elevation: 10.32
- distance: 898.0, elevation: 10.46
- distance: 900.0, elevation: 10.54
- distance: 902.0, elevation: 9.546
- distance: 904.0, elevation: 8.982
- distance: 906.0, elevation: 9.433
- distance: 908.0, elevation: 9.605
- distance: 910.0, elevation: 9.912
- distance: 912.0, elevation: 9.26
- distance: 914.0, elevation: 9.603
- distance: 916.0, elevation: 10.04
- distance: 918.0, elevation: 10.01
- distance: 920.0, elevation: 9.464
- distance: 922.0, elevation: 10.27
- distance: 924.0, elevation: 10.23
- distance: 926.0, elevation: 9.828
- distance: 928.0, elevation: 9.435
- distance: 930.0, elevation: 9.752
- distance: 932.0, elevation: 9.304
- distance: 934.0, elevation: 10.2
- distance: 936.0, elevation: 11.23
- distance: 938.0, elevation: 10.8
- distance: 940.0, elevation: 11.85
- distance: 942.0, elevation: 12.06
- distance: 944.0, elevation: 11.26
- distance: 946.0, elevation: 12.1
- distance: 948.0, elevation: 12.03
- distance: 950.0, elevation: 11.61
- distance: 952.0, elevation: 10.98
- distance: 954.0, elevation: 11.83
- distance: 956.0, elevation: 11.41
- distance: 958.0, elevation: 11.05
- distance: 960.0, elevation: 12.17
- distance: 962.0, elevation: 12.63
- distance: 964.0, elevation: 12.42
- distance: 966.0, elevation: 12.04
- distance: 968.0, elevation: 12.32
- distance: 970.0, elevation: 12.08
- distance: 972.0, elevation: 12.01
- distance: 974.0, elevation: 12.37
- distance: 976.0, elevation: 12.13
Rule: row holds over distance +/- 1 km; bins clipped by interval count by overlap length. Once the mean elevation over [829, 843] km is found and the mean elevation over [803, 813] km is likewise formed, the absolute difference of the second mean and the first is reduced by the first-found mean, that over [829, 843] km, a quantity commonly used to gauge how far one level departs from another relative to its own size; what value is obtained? -9.10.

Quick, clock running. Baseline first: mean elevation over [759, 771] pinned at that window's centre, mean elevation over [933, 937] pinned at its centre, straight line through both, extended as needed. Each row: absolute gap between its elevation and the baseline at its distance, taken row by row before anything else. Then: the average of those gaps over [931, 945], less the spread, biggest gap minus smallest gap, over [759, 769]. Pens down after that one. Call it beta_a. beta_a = 0.4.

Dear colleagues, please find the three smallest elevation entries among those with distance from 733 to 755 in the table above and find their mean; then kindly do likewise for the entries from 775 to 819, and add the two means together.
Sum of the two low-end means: 23.4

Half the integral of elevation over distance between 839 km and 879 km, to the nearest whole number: 235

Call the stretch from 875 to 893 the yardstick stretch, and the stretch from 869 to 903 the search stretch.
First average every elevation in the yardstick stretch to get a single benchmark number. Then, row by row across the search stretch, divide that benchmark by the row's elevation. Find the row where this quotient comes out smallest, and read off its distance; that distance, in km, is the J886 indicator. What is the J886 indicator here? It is 874.0 km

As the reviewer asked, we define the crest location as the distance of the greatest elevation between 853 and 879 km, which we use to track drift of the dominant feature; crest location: 858.0 km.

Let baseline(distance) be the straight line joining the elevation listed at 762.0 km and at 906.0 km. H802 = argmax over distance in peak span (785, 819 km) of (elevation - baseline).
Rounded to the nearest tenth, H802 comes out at 814.0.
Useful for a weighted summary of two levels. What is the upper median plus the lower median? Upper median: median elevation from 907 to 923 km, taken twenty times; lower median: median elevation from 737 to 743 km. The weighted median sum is 208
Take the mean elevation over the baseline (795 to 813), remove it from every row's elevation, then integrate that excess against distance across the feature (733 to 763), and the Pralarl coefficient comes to -20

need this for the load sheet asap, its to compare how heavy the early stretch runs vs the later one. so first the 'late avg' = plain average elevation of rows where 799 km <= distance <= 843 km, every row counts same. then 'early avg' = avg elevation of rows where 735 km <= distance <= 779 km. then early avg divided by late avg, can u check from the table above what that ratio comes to 1.00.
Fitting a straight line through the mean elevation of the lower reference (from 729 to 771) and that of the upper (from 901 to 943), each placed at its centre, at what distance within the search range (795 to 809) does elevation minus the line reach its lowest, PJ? 804.0 km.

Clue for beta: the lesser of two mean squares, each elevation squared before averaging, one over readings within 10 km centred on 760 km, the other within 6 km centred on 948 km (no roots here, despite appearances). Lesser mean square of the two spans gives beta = 135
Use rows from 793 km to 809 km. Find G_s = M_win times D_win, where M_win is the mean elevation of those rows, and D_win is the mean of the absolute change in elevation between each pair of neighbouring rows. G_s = 6.8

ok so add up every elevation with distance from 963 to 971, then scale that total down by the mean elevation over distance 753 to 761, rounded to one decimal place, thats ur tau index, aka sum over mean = 4.0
